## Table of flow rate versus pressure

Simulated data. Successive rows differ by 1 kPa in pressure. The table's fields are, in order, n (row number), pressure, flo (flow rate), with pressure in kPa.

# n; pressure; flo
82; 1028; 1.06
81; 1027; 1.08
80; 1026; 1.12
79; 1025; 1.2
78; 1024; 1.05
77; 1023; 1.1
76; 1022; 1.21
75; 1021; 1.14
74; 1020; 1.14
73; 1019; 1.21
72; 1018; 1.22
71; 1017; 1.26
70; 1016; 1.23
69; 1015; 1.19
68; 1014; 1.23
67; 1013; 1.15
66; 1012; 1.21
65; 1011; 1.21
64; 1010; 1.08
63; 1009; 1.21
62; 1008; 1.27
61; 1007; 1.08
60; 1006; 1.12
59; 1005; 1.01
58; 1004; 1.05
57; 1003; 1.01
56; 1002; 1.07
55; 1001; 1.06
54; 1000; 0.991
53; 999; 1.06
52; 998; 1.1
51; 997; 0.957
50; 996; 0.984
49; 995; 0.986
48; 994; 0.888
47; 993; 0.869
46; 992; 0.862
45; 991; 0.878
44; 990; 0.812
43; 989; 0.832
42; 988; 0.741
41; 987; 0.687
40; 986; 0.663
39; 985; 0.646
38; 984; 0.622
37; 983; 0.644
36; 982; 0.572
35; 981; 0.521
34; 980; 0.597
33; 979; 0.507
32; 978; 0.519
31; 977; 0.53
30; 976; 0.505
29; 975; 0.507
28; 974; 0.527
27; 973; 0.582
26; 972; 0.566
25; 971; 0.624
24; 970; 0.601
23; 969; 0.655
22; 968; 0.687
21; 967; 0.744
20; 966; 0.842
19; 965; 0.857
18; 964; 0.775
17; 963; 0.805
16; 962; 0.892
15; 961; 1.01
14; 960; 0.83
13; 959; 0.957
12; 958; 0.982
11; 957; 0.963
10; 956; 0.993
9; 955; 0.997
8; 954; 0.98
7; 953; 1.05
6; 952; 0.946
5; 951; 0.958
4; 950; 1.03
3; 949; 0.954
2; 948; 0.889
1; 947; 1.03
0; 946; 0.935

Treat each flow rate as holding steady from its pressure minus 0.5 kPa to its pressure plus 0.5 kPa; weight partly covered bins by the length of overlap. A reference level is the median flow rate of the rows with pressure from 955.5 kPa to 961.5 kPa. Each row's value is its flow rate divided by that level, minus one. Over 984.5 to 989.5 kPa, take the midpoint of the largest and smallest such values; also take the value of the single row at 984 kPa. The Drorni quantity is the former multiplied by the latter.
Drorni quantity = 0.09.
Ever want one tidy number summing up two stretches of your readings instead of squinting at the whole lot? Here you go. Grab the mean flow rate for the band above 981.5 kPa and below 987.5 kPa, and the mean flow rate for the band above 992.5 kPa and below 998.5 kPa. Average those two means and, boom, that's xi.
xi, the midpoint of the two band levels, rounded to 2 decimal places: 0.80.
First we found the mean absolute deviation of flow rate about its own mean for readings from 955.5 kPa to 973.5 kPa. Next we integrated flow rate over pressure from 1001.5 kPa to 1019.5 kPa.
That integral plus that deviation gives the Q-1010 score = 21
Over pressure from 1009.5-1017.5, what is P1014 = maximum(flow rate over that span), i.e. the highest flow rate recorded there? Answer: 1.26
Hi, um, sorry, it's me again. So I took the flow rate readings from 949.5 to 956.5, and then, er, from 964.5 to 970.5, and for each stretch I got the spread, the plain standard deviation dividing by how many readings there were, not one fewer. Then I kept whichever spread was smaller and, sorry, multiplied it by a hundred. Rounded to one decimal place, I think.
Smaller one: 3.4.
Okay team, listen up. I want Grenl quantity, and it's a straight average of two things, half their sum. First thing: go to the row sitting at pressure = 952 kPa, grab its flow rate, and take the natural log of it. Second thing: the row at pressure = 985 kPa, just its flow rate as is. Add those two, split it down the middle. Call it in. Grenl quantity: 0.30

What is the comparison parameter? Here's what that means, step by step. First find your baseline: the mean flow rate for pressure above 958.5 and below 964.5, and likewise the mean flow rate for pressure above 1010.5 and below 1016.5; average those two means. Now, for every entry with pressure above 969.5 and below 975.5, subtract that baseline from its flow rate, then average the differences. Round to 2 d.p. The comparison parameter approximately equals -0.47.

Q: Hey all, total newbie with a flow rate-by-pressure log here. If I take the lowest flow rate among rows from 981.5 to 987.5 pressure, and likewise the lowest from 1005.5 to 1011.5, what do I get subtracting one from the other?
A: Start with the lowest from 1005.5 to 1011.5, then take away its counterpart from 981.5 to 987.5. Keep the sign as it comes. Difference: 0.5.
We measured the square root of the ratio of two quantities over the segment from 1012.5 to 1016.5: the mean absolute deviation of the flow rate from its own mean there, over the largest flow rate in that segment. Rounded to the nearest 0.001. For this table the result 0.156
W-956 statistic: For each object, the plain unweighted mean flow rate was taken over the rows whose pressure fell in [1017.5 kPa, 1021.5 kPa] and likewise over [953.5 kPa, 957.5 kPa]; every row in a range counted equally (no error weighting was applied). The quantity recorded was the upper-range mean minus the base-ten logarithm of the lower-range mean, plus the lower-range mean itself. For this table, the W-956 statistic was 2.17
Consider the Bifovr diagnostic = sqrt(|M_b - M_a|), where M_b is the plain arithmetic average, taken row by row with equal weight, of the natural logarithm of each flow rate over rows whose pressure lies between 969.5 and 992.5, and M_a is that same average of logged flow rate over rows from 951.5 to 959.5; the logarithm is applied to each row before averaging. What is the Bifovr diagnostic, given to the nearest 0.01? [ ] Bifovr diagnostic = 0.68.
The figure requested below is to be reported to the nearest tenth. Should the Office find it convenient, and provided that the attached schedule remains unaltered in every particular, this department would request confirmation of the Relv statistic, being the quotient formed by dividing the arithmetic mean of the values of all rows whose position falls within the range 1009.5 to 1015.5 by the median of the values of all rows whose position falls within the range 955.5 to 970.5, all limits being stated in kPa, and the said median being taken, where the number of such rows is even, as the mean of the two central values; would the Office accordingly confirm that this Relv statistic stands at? 1.4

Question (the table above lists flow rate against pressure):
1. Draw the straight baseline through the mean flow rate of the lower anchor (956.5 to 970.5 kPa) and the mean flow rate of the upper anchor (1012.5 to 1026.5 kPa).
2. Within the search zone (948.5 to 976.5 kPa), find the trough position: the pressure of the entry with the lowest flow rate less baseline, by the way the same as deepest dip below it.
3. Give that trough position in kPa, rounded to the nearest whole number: 976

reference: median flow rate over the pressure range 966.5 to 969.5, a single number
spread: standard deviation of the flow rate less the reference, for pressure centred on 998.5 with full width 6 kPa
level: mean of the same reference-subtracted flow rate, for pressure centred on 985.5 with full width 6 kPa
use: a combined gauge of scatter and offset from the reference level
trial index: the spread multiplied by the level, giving -0.001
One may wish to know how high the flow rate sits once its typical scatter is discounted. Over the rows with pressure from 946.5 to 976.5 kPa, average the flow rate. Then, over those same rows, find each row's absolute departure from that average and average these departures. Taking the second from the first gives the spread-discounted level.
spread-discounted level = 0.67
